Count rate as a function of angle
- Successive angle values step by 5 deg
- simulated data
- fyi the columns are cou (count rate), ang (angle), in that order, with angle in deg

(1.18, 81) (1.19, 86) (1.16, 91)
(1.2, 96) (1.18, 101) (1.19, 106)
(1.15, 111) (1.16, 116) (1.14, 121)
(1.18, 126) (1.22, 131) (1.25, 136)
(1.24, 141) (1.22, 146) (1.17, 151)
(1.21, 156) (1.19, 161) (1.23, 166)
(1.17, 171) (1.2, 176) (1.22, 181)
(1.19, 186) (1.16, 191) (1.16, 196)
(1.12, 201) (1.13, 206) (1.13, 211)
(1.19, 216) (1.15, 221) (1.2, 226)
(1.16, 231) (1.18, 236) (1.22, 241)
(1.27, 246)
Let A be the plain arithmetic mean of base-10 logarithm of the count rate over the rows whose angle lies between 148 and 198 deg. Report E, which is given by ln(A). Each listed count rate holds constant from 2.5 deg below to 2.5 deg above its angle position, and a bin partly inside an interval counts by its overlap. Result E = -2.58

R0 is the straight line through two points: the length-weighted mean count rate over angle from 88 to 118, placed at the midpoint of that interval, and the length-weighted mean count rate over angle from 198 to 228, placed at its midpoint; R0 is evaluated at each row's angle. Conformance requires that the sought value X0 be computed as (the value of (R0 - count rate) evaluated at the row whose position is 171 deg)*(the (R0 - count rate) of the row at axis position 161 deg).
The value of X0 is 0.0003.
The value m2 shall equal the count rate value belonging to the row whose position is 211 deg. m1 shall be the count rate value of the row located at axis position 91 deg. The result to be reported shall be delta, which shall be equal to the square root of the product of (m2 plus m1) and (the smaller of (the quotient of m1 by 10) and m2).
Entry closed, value 0.515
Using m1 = 1.16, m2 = 1.13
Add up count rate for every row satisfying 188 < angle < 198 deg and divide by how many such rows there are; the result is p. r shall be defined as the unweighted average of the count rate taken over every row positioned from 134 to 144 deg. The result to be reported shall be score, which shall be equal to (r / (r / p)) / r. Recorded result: 0.932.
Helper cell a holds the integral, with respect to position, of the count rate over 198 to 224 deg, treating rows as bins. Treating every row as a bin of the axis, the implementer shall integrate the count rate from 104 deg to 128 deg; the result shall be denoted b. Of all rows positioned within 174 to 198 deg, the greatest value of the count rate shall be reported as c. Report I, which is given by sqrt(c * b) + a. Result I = 35.6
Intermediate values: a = 29.8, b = 27.9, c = 1.22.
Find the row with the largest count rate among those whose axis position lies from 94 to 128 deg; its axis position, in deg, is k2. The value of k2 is 96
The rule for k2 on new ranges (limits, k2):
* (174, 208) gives 181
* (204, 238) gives 226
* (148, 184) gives 166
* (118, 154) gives 136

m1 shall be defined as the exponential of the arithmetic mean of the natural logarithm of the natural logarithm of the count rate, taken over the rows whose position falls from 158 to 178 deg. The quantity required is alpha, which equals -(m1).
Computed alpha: -0.179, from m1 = 0.179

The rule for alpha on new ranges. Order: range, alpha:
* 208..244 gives -0.160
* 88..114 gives -0.161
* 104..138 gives -0.166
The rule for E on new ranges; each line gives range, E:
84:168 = -2.57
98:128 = -2.70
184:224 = -2.78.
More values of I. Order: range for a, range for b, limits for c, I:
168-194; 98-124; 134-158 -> 37.0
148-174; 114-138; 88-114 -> 36.9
